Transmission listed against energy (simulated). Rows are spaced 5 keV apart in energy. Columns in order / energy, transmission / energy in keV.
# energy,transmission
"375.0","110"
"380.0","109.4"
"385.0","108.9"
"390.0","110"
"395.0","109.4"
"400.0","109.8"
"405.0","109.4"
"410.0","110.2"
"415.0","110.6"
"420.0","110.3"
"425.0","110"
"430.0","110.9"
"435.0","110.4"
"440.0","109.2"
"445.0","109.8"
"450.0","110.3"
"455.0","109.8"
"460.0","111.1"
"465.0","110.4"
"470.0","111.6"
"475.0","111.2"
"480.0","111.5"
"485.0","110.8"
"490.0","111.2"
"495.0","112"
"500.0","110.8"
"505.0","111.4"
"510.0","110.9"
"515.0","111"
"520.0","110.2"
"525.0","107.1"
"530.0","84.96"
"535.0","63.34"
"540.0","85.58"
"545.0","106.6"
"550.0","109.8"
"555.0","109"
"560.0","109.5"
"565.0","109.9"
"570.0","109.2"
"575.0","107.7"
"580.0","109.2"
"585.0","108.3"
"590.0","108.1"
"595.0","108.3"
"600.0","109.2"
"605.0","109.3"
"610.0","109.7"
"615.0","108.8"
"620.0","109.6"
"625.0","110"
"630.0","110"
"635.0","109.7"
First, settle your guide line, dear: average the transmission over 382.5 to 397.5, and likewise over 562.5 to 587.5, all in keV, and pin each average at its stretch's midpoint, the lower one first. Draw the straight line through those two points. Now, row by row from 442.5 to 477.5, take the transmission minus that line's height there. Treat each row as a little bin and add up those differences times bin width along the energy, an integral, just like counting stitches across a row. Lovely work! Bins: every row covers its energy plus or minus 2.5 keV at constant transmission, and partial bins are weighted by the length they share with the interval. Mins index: 48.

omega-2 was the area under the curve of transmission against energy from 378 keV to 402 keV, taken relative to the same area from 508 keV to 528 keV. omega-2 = 1.2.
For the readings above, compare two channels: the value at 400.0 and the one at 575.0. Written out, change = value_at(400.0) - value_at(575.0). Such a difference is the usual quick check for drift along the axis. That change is 2.1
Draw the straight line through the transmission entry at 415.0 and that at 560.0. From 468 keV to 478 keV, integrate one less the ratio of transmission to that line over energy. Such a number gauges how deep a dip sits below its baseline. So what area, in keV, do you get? -0.112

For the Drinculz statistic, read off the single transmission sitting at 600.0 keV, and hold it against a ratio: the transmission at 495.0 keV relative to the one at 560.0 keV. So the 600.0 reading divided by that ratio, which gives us 107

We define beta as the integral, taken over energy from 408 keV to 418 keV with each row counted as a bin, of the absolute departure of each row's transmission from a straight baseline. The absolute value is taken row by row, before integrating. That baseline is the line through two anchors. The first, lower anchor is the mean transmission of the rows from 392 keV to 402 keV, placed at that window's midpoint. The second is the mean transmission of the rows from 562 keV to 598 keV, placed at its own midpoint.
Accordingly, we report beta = 8.8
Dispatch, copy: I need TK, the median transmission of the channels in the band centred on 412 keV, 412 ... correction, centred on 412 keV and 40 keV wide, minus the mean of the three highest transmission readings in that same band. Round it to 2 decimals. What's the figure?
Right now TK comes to -0.50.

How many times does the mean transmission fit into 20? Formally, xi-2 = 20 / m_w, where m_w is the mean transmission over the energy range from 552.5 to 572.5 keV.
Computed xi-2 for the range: 0.183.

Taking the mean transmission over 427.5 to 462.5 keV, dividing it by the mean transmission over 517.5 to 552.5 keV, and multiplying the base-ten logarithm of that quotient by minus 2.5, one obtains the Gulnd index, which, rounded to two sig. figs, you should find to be -0.16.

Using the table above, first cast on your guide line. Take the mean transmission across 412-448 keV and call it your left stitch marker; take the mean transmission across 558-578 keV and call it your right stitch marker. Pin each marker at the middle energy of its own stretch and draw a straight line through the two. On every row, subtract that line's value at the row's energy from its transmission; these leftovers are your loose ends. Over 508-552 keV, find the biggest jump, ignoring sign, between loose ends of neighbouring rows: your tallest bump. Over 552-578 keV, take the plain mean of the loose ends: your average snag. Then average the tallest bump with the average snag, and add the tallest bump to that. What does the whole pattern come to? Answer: 33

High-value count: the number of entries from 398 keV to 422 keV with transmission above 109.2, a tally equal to 5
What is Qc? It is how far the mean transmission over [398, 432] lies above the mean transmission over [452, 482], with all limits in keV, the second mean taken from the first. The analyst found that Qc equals -1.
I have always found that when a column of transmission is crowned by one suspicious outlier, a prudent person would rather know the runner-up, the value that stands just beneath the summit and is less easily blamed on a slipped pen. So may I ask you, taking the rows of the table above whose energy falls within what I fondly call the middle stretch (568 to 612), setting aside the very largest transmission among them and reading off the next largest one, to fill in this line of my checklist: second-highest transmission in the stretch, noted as 109.3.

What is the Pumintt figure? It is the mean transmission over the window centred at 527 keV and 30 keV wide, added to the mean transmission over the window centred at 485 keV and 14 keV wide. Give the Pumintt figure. 205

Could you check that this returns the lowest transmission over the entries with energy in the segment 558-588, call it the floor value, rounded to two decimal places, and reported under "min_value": 107.70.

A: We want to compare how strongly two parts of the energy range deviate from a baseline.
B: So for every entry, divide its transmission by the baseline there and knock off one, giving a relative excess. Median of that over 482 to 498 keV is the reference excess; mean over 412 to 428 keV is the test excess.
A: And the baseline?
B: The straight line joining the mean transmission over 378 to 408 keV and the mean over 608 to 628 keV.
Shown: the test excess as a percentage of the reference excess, 48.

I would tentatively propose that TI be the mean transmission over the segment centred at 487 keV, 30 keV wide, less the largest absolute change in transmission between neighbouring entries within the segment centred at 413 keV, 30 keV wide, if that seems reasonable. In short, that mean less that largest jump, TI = 110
